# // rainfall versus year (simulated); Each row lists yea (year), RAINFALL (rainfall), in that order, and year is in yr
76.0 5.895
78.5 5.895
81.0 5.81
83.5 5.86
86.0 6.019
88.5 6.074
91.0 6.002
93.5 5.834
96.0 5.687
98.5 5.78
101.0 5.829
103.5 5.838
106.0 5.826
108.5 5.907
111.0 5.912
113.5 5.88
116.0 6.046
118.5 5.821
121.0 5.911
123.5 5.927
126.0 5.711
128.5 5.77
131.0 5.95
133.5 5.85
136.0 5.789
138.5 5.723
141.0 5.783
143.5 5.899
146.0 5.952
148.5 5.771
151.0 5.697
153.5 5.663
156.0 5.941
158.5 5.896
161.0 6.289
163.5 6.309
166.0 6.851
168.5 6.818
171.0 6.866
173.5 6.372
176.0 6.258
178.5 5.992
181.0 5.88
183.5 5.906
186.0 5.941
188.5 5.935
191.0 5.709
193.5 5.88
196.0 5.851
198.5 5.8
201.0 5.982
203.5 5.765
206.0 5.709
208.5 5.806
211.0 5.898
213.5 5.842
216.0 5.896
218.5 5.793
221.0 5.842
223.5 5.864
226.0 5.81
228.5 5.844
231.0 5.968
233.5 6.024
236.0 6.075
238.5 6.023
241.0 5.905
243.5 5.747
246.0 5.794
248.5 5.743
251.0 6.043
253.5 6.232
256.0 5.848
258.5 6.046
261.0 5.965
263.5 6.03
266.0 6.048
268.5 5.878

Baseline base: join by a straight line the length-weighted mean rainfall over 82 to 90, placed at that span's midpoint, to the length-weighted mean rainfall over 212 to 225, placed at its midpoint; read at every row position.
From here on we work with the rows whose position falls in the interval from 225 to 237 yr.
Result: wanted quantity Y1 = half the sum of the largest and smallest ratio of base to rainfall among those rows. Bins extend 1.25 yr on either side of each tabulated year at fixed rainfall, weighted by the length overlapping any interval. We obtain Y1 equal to 0.982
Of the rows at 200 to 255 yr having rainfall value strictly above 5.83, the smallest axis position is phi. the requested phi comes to 201.0 yr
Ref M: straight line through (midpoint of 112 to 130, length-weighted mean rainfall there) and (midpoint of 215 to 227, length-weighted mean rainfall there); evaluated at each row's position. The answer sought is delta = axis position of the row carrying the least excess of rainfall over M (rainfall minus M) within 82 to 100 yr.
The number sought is 96.0 yr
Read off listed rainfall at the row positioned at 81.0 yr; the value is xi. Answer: 5.81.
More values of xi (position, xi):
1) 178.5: 5.992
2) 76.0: 5.895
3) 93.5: 5.834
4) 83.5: 5.86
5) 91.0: 6.002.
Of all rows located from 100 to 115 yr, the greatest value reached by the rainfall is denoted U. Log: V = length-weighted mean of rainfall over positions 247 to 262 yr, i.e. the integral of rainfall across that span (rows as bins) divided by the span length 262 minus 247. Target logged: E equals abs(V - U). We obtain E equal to 0.1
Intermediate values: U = 5.912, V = 6.0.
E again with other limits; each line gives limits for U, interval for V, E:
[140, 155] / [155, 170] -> 0.4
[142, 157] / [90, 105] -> 0.1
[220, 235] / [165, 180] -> 0.5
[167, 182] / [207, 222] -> 1.0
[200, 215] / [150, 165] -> 0.0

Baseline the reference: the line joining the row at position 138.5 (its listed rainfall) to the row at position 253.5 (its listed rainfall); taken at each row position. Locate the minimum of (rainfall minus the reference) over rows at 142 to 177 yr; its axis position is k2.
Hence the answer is 153.5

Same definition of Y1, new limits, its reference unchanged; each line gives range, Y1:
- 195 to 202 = 0.996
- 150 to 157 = 1.019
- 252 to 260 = 0.963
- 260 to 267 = 0.966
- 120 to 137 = 1.019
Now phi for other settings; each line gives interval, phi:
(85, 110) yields 86.0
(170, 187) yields 171.0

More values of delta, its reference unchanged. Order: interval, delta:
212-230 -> 218.5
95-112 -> 96.0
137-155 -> 153.5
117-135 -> 126.0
